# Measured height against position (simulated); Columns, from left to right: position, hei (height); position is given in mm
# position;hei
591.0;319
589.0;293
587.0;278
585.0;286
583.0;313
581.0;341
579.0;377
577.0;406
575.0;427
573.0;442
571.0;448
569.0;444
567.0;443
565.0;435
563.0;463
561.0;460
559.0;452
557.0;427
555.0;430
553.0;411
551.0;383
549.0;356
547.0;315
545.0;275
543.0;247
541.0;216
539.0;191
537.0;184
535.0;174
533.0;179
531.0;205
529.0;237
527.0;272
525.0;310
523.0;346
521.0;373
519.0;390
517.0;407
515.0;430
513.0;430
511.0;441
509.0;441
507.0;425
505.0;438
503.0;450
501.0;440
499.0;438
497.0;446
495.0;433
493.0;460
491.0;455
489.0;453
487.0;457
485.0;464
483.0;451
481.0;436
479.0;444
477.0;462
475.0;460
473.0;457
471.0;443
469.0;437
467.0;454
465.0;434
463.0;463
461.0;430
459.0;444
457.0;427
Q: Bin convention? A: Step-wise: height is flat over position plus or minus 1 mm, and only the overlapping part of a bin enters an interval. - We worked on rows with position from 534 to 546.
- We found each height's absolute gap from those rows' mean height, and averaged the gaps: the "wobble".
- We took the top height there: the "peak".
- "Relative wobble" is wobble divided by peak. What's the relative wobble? 0.11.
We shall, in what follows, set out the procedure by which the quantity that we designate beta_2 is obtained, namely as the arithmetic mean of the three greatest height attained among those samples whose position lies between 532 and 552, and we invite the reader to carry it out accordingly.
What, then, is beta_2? 351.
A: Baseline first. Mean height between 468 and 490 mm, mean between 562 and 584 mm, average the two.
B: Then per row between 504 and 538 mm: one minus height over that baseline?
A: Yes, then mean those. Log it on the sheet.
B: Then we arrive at 0.23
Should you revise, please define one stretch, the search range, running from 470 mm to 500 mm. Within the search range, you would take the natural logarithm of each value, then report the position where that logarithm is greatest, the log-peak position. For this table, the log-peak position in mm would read 485.0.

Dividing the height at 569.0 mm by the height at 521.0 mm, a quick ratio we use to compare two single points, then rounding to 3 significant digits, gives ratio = 1.19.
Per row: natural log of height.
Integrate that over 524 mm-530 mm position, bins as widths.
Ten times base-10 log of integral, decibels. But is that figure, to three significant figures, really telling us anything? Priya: 15.3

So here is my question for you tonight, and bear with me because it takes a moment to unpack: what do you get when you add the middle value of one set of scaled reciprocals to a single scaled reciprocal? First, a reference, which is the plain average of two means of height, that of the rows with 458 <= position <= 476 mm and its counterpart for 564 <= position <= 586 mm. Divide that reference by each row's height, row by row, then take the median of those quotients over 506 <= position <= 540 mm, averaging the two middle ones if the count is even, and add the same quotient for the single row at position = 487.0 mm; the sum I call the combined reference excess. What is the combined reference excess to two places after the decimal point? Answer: 2.14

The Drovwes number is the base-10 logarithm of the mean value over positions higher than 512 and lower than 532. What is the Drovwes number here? 2.53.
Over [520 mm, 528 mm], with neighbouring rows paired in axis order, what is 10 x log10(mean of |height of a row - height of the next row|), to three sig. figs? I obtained 15.3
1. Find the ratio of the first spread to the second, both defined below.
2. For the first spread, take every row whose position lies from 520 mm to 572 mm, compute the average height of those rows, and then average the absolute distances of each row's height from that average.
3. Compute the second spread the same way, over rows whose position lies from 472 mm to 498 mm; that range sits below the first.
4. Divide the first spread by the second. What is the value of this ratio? 12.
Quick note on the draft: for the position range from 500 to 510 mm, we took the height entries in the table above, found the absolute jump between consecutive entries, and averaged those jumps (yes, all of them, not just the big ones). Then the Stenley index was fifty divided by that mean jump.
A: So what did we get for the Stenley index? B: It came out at 3.9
